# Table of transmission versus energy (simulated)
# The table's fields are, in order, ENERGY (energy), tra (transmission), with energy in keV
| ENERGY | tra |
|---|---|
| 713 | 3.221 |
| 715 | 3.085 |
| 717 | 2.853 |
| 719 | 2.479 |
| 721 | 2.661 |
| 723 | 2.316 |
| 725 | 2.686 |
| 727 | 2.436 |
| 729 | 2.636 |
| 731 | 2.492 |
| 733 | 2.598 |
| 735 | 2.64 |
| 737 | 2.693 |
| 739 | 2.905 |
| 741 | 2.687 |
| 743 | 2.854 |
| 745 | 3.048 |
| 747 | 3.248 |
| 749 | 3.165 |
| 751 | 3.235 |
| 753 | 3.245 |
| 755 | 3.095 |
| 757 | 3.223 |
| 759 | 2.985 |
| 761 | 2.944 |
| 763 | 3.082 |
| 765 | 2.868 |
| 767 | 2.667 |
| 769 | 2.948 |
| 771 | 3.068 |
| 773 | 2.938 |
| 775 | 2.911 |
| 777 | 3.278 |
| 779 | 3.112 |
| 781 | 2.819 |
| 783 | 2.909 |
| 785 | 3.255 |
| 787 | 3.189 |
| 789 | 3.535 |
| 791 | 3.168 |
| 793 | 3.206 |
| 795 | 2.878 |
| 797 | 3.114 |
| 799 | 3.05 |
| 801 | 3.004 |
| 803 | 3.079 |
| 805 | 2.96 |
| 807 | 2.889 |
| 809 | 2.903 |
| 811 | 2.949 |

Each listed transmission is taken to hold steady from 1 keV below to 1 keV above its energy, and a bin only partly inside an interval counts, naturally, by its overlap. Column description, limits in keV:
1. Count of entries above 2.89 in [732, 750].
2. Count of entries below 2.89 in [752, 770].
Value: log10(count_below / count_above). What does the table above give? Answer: -0.30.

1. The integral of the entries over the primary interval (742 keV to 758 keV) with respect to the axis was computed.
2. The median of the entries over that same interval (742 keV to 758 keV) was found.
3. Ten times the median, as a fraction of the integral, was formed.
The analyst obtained 0.64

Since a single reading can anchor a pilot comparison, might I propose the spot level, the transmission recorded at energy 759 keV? 2.985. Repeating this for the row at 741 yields 2.687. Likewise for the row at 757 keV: 3.223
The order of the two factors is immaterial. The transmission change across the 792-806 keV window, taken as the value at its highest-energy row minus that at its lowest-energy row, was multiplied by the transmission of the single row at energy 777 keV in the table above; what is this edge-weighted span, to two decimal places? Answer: -0.81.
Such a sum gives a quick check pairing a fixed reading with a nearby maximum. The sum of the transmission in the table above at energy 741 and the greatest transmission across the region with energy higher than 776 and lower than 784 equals 6.0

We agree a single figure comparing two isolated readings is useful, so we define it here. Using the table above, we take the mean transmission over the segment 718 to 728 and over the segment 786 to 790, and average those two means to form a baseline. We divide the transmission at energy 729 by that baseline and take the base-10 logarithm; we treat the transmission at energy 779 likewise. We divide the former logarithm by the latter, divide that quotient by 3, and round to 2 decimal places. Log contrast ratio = -0.63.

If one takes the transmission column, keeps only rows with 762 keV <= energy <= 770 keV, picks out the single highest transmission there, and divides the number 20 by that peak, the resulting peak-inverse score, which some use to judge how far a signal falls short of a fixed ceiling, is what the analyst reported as 6.5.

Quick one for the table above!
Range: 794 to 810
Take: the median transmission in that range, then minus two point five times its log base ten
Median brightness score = -1.19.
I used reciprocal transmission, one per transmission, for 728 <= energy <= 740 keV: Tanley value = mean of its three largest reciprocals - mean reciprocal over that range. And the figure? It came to 0.012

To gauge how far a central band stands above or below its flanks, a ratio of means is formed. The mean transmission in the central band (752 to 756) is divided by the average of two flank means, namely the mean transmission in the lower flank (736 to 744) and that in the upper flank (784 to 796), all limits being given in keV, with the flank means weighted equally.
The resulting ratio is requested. 1.06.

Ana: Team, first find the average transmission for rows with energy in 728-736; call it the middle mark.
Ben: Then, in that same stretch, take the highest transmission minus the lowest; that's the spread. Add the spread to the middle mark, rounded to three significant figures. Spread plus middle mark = 2.74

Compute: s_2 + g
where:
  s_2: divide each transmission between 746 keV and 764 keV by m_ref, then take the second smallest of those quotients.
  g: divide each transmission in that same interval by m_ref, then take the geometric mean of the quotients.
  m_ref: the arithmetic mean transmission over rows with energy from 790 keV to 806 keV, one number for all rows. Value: 2.00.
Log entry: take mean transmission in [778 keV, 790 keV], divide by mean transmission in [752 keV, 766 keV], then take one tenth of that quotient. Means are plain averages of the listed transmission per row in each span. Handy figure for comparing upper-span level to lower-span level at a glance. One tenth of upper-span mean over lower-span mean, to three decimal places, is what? 0.102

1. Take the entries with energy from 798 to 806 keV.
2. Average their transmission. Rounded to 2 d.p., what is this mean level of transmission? 3.02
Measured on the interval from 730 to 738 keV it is 2.61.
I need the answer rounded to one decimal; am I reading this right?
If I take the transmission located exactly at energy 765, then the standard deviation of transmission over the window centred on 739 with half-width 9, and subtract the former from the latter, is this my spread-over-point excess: -2.6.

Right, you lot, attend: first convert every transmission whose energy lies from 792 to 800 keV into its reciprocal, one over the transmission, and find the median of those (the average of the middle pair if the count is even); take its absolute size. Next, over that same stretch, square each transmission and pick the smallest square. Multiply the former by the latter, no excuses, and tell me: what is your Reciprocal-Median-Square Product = 2.69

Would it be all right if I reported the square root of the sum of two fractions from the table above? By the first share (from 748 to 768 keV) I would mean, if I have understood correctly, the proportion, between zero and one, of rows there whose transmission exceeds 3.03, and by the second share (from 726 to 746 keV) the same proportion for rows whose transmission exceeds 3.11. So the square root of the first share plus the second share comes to 0.775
